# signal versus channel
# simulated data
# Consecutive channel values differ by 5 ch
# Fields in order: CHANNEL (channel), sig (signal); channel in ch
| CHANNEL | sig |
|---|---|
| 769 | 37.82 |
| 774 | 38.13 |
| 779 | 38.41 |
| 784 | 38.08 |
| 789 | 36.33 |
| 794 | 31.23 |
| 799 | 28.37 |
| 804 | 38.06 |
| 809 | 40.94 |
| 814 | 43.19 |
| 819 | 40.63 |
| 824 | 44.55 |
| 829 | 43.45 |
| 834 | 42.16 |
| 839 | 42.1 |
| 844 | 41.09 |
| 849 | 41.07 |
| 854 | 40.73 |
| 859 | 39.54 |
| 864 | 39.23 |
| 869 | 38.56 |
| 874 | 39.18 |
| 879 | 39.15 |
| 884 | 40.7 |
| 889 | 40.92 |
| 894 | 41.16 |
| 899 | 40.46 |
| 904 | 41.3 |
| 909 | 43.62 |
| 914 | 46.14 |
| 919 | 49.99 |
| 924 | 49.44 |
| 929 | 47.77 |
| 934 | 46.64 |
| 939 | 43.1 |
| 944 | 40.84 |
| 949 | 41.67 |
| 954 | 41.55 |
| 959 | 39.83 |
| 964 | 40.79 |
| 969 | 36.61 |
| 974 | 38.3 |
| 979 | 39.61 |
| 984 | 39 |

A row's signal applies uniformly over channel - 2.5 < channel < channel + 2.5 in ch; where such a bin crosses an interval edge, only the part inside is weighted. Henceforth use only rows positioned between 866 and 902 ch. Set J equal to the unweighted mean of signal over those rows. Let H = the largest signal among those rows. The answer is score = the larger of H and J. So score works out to 41.2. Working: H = 41.16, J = 40.0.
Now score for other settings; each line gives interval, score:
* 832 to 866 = 42.2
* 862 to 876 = 39.2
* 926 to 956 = 47.8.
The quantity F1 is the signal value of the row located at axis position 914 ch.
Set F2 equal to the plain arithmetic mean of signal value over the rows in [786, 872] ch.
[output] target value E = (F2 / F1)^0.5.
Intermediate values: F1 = 46.14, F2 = 39.5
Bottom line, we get 0.93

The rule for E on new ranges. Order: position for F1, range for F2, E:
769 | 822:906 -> 1.04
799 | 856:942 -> 1.23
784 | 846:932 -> 1.05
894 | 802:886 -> 1.00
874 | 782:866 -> 1.00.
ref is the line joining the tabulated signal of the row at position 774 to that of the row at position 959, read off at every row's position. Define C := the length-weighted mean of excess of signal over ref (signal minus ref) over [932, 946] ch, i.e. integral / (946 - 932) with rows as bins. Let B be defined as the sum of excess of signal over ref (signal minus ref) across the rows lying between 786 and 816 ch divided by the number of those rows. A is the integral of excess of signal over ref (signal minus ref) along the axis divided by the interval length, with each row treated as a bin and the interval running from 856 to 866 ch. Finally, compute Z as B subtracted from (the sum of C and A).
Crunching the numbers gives 6.4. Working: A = 0.5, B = -2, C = 4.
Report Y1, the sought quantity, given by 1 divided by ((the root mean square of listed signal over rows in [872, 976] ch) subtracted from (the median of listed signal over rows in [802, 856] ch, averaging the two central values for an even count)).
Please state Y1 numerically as -0.71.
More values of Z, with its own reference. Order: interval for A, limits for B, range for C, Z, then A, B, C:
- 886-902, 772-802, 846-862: 6.3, 1.6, -3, 2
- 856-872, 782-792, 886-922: 5.3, 0.2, -1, 4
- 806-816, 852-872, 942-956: 4.4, 3.3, 1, 2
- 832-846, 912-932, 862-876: -5.8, 3.1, 9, 0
